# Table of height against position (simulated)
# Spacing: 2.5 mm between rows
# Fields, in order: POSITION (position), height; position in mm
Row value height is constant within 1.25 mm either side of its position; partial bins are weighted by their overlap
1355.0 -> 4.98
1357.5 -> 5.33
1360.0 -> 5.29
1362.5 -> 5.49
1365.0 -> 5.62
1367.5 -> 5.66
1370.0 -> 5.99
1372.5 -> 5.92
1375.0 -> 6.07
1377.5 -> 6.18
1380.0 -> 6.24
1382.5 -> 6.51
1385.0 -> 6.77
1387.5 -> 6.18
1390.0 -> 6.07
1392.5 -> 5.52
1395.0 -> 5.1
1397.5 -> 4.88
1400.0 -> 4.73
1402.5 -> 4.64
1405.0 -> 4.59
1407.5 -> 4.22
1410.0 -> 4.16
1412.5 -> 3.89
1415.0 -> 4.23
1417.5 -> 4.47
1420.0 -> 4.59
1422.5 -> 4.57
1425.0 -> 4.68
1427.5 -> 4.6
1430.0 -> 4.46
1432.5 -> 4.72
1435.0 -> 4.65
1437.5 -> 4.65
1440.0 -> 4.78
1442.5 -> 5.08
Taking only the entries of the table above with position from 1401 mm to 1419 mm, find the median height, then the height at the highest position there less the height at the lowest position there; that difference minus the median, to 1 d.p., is -4.4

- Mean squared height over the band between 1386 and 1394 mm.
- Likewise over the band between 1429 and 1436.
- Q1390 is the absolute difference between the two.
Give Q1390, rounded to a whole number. 14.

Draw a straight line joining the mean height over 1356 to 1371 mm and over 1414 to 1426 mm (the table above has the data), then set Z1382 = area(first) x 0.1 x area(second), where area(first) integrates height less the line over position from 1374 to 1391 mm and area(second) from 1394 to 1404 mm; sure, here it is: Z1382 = -1.3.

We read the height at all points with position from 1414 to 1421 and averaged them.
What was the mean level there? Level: 4.4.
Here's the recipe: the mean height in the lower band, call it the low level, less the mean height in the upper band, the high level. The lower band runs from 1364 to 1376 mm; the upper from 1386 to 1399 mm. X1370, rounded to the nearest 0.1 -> 0.3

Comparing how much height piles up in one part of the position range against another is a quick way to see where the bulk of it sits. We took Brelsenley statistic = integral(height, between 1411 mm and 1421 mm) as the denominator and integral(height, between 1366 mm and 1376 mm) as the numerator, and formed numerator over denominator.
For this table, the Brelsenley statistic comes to 1.38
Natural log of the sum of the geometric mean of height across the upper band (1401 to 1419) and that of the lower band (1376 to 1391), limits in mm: 2.36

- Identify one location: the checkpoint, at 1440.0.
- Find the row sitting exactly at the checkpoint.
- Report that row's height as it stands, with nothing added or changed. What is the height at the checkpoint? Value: 4.78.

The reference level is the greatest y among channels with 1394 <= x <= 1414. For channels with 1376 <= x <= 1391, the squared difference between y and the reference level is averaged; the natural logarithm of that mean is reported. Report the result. 0.4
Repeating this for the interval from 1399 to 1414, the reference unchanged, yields -0.5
